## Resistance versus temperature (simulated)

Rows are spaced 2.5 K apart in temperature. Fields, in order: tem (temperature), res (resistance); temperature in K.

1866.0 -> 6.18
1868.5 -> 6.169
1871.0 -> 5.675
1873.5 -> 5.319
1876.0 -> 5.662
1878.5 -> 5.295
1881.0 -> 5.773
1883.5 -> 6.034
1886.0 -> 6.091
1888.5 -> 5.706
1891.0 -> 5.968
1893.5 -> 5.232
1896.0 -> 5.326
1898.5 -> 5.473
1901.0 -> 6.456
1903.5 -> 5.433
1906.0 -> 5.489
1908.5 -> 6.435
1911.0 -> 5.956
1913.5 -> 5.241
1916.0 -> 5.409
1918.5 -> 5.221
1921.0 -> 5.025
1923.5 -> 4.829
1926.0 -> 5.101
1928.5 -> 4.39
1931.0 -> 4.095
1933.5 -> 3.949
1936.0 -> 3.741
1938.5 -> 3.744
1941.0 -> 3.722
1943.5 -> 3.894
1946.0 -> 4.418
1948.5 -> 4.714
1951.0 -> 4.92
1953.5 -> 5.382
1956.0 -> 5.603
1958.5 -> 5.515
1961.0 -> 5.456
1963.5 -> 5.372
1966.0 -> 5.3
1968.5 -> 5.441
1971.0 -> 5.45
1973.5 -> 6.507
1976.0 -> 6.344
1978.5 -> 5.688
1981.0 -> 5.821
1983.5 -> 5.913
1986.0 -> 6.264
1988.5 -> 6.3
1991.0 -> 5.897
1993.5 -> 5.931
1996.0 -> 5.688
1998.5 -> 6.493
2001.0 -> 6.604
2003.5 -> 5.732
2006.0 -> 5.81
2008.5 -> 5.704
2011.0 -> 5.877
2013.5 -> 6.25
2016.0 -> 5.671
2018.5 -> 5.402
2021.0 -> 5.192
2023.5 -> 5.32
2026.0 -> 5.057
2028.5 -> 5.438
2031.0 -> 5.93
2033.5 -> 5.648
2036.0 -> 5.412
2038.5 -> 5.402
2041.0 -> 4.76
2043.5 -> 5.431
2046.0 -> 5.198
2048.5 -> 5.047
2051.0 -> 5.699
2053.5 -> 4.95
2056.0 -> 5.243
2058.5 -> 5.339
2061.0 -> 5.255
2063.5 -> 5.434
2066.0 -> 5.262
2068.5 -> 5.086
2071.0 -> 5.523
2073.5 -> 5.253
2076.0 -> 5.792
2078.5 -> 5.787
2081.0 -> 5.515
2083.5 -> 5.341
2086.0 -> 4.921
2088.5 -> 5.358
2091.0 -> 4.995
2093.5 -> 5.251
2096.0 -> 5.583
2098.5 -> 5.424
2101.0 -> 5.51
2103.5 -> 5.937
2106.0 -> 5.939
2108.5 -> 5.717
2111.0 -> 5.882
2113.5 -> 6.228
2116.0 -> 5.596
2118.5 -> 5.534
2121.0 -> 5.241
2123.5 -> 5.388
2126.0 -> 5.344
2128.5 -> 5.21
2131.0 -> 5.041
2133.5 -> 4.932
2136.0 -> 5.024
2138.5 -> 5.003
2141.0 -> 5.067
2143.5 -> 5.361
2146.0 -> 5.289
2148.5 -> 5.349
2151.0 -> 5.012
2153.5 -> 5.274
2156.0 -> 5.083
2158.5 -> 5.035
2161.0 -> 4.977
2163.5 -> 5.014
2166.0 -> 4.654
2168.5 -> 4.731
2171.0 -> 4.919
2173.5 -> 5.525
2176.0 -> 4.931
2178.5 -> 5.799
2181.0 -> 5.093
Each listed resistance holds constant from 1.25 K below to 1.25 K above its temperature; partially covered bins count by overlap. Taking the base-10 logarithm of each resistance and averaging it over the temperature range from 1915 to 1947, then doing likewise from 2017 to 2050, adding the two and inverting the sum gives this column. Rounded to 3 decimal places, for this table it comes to 0.731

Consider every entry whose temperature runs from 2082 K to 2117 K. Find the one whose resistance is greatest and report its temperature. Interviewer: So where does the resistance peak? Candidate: 2113.5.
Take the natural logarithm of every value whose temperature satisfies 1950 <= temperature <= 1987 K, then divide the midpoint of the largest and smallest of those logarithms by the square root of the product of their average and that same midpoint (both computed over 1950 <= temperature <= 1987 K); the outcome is 1.00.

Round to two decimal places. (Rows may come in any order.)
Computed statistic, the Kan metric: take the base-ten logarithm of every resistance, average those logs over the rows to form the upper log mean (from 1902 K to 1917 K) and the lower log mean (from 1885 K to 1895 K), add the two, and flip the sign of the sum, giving -1.51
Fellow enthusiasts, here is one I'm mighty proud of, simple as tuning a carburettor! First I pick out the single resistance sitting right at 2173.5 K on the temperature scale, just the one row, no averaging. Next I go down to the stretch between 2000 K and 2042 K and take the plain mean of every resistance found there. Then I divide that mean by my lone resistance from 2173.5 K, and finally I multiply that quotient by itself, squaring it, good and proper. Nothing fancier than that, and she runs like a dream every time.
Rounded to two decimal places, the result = 1.03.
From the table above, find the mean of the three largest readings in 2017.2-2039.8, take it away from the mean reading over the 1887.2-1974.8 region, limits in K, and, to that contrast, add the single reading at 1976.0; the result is 5.81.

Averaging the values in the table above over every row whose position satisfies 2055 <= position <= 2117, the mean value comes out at 5.5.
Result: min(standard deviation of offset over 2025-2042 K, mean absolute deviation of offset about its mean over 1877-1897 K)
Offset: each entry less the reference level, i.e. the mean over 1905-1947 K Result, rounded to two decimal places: 0.30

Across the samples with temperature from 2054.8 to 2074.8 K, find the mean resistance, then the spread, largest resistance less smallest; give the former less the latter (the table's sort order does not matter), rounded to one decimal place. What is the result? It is 4.9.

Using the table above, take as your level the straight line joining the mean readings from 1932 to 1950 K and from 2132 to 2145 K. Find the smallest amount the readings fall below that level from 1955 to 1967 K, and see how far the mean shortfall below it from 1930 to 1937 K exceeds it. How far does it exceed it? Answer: 1.6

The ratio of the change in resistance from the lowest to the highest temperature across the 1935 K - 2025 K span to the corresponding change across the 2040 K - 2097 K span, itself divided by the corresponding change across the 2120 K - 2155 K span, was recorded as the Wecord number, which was 58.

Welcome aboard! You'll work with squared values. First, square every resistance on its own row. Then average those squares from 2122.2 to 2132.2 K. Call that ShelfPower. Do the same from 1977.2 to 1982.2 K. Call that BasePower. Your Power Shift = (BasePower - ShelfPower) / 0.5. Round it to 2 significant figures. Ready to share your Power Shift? 11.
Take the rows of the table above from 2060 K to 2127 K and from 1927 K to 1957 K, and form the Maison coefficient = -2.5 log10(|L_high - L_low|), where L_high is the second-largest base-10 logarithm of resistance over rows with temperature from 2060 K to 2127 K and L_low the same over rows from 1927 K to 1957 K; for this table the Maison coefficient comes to 3.4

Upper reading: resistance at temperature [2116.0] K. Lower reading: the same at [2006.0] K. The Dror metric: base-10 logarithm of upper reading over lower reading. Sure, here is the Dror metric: -0.016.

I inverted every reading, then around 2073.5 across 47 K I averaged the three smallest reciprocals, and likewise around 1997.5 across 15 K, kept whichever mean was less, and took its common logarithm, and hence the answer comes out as -0.801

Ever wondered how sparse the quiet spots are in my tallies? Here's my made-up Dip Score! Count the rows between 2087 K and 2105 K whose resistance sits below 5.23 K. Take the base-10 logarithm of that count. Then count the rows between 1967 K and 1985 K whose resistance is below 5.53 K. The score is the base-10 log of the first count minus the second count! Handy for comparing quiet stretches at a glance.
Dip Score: -2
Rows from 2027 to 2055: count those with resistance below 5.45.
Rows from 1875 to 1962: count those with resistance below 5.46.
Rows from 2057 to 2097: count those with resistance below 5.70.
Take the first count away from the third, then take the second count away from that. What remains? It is -16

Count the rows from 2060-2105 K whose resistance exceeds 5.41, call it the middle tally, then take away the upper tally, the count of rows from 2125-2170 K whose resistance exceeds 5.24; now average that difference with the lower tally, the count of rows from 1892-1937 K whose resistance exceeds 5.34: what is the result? 5.50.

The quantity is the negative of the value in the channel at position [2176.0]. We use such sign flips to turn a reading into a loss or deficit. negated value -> -4.93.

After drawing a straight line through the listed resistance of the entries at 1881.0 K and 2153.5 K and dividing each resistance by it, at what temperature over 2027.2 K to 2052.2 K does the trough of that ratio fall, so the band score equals 2041.0 K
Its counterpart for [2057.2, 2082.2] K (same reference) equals 2068.5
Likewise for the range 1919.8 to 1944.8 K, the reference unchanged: 1941.0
